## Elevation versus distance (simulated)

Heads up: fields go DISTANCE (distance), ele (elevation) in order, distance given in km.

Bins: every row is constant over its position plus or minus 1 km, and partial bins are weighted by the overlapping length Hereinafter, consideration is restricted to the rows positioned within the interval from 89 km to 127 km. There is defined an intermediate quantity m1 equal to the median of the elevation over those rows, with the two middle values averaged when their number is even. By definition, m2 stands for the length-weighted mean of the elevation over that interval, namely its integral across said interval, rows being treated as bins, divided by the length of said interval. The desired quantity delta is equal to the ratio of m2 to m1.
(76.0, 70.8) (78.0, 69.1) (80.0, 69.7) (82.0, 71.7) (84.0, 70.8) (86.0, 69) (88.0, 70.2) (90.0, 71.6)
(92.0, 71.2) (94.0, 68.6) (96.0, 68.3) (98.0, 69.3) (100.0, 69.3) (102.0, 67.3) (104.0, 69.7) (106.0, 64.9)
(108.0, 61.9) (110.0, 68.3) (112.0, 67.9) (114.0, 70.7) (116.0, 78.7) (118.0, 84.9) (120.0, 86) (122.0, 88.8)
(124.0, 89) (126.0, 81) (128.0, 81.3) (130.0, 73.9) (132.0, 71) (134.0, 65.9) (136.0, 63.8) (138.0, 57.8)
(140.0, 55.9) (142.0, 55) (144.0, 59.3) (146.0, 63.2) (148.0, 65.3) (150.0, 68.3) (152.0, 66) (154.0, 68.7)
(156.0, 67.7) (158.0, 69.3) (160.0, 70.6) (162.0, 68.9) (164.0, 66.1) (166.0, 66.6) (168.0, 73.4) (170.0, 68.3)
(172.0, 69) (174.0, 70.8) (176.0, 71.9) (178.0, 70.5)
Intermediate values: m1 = 69.7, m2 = 73.5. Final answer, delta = 1.06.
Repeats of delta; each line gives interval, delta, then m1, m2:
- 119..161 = 1.02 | 68.3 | 69.9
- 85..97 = 1.00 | 69.6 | 69.8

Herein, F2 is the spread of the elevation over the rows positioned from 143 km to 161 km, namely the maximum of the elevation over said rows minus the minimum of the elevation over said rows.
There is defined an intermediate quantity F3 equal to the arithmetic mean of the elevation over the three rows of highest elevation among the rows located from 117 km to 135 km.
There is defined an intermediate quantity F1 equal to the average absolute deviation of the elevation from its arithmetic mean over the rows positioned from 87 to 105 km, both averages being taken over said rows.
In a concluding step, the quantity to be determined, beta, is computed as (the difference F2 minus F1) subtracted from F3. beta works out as 78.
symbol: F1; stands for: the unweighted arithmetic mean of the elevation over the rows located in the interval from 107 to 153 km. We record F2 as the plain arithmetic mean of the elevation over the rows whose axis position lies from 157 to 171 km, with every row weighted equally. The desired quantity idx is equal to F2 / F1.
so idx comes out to 0.98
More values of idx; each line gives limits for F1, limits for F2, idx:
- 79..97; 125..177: 0.96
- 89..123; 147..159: 0.94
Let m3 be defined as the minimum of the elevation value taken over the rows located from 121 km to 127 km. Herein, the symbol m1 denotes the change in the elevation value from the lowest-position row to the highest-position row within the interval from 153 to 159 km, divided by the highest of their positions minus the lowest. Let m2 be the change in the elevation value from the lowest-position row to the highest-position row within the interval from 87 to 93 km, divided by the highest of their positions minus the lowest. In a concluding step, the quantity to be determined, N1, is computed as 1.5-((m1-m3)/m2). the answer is 325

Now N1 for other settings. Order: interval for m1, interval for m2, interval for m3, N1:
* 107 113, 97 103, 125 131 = -143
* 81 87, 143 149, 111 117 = 47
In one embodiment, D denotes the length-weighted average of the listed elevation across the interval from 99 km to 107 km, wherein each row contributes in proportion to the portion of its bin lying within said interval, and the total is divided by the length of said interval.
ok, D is 67.8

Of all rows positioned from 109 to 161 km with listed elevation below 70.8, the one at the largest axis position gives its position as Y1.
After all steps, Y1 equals 160.0 km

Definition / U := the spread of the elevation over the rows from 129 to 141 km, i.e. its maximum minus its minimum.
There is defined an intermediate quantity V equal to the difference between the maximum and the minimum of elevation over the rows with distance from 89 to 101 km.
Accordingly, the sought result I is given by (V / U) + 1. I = 1.2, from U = 18.0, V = 3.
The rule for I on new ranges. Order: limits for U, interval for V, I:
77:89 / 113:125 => 7.8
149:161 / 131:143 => 4.5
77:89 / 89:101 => 2.2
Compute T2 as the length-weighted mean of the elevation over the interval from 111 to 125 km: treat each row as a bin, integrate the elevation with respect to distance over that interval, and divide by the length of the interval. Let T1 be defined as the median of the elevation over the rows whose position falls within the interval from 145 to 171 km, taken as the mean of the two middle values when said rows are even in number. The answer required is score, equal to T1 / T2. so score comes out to 0.84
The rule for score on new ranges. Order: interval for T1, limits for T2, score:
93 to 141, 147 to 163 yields 1.02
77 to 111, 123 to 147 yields 1.02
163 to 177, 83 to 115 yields 1.00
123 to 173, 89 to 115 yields 1.00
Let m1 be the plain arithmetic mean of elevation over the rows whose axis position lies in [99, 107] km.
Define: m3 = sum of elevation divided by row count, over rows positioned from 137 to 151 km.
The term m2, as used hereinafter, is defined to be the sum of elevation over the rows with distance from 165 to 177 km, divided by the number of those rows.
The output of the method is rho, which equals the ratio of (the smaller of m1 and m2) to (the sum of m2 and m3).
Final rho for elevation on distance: 0.52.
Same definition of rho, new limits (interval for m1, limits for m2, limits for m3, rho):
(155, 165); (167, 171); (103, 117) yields 0.49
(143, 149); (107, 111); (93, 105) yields 0.47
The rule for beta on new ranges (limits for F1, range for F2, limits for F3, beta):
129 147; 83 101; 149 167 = 72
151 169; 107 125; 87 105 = 46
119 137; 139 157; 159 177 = 67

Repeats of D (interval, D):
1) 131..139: 64.6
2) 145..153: 65.7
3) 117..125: 87.2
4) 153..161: 69.1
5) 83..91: 70.4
